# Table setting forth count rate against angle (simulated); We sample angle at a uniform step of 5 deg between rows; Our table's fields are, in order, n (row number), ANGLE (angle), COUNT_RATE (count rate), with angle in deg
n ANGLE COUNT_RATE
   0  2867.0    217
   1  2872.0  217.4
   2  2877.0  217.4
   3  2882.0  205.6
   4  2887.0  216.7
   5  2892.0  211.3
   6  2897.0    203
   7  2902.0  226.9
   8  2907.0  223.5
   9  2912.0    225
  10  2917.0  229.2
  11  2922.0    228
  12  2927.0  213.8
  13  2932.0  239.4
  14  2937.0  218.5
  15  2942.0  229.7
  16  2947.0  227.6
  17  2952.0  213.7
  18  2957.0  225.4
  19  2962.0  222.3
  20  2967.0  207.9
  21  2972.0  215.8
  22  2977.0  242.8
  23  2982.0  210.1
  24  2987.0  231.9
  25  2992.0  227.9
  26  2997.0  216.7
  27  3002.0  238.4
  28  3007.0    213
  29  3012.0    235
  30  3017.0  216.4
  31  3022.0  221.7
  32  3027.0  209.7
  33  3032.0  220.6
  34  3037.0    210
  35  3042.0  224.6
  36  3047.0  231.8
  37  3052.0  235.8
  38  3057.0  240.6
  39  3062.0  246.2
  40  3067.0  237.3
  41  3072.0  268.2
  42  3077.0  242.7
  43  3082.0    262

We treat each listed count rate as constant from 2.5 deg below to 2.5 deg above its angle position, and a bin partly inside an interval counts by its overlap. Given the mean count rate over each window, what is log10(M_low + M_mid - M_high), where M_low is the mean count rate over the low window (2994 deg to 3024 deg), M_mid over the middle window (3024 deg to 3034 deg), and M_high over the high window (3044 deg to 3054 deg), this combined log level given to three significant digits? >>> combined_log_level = 2.31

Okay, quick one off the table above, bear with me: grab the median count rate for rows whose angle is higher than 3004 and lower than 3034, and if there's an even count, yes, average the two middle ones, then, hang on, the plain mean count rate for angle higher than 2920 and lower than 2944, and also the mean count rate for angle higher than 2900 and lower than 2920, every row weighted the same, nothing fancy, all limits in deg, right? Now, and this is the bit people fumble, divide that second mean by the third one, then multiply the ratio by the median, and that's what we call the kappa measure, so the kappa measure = 218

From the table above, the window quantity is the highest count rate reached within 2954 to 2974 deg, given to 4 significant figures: 225.4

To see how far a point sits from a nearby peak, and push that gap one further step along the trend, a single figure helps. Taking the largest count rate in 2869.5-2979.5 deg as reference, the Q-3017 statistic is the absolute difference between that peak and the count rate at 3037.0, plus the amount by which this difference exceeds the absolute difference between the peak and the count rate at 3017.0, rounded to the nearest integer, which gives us 39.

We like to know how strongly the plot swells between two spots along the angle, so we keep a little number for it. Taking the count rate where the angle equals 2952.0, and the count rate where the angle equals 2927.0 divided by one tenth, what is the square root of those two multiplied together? 676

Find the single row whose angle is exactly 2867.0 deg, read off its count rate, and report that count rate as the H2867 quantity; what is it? 217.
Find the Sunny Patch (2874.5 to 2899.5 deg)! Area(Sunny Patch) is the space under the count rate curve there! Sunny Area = 5270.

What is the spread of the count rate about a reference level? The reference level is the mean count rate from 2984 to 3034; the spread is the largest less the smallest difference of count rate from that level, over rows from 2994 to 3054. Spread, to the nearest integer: 29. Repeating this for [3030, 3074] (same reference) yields 58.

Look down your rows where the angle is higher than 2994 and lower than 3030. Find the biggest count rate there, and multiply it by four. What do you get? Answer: 954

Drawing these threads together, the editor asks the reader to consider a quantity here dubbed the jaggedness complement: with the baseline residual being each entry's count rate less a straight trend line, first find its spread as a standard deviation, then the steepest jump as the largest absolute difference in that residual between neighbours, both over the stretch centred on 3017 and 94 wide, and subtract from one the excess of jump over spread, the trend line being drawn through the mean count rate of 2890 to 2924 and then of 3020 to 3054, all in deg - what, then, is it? -20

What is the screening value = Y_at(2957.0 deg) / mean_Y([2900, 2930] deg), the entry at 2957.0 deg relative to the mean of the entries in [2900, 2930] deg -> 1.004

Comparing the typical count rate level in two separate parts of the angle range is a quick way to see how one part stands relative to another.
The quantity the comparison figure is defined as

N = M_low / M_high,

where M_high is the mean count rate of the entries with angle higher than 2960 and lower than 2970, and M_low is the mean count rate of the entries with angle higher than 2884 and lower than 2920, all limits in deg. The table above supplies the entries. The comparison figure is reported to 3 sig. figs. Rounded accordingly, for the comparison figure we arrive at 1.02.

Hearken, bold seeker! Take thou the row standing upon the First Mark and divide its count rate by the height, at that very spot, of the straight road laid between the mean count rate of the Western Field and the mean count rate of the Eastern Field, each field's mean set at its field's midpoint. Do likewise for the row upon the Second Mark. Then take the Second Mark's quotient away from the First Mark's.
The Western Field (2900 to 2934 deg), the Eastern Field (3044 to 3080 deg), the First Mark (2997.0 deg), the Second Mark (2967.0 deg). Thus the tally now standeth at 0.024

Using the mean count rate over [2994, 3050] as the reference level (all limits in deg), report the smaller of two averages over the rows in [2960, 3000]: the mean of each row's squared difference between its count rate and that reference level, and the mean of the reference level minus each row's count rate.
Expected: -0.3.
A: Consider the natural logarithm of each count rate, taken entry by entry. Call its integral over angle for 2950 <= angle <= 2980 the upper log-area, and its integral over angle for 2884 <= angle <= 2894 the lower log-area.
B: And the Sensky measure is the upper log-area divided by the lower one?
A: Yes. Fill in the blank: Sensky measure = 3.0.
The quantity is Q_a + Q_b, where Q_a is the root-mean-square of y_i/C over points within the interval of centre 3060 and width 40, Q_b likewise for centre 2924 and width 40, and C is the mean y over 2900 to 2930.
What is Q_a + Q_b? 2.08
